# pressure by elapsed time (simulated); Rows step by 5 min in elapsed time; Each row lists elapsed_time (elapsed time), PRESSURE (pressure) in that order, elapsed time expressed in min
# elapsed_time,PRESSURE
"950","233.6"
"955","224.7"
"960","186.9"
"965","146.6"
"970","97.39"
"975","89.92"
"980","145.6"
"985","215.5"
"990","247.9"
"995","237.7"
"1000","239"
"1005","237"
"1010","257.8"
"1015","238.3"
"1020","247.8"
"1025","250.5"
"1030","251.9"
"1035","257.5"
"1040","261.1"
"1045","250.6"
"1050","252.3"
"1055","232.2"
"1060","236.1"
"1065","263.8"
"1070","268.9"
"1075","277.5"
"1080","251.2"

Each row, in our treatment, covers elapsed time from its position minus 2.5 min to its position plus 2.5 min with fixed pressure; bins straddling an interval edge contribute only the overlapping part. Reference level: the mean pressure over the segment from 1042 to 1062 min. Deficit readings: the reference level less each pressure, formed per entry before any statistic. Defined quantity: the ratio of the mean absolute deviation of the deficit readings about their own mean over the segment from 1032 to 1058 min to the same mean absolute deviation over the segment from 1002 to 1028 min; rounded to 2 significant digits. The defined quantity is 1.1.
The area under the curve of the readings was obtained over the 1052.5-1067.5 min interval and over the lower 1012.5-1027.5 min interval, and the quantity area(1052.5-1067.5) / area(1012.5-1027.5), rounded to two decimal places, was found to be 0.99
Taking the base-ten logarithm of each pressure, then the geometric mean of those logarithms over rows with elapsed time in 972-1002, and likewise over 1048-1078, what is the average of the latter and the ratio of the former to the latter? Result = 1.673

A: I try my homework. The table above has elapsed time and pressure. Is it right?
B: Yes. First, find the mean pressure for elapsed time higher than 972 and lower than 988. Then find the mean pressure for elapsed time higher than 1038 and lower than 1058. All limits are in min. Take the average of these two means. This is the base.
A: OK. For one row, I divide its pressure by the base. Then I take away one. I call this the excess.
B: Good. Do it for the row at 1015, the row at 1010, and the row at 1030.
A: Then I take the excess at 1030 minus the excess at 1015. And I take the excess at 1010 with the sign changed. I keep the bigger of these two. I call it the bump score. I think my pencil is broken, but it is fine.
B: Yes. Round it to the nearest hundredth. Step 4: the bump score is 0.07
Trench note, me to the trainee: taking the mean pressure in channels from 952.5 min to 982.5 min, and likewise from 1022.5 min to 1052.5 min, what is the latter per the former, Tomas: 1.71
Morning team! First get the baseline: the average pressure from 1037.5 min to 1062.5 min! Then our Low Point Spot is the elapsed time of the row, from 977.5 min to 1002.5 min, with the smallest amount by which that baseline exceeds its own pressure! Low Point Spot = 990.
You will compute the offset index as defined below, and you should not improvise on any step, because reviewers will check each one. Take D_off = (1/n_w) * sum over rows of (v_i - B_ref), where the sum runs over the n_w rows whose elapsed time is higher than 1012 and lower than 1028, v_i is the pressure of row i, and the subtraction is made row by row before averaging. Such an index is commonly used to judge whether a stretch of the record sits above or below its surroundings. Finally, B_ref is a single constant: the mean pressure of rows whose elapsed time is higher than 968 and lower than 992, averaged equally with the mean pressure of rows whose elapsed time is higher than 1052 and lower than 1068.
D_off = 44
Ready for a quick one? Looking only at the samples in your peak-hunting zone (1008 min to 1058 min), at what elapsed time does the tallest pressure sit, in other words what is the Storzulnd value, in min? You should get 1040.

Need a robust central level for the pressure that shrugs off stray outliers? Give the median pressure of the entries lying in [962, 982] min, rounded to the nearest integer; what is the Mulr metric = 121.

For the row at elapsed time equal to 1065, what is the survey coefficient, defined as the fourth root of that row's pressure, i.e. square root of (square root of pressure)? 4.03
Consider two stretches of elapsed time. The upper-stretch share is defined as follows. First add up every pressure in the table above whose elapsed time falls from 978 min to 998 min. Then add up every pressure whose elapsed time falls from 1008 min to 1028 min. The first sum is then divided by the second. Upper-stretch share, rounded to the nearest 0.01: 0.85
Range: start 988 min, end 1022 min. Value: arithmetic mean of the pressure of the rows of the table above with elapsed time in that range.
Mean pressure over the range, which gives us 244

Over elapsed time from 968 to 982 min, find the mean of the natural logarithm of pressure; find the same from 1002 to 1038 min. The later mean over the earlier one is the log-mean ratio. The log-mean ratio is 1.18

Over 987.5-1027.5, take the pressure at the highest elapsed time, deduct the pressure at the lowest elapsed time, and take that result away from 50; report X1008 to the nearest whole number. 47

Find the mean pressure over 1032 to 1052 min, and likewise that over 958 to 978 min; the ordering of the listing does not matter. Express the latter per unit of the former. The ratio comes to 0.51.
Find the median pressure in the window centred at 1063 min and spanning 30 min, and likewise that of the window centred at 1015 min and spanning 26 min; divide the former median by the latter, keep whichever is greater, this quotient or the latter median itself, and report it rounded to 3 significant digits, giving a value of 248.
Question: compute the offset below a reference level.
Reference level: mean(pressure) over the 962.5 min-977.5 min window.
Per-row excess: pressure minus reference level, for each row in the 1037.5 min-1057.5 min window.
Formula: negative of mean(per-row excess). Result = -138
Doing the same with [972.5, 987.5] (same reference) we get -39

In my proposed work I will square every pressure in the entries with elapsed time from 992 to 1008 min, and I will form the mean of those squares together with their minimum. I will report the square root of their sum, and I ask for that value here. 336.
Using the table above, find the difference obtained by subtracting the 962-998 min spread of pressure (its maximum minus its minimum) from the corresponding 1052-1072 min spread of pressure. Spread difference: -121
